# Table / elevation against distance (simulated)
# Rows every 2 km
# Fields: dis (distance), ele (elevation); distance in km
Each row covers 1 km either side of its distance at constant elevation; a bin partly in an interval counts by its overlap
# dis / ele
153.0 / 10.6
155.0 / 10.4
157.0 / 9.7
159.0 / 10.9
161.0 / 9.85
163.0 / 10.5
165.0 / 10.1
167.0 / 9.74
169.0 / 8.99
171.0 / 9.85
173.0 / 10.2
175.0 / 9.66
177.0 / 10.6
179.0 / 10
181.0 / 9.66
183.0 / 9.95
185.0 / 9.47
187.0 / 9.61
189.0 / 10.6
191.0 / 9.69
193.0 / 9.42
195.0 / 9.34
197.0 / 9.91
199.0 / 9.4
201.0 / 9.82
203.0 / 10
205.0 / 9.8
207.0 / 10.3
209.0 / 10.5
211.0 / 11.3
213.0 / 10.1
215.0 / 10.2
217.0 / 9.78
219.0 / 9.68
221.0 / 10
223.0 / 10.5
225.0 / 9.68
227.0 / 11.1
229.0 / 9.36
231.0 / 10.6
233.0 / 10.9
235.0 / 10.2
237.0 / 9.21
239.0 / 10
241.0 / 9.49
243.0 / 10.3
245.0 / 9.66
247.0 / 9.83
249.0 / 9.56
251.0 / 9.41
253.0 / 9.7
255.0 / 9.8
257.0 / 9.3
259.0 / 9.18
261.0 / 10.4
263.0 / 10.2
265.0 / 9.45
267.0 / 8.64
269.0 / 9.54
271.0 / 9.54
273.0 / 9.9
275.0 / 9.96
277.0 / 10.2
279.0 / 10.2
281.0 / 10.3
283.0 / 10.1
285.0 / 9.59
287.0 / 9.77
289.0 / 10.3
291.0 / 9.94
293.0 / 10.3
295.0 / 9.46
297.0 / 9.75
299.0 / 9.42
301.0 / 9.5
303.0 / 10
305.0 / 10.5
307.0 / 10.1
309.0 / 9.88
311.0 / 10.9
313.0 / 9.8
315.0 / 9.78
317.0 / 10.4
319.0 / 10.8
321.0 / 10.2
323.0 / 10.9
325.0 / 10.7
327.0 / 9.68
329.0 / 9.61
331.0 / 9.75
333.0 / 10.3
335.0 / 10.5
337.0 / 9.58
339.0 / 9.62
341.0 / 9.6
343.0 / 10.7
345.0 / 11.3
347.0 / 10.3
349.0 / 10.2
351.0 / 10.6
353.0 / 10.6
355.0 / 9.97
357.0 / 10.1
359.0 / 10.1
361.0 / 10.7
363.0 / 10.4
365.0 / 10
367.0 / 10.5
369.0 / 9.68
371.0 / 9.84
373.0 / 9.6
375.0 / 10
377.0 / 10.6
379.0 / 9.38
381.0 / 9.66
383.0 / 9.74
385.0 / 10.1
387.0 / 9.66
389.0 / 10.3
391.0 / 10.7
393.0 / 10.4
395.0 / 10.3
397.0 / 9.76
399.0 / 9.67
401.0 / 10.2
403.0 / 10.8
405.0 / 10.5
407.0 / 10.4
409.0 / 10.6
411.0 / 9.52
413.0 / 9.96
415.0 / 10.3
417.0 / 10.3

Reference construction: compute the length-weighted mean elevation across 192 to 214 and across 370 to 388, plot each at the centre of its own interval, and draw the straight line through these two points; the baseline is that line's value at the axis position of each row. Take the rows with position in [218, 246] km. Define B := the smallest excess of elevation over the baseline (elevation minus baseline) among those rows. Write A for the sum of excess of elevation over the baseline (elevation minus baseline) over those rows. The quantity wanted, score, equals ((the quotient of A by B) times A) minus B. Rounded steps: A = 1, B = -0.75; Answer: -1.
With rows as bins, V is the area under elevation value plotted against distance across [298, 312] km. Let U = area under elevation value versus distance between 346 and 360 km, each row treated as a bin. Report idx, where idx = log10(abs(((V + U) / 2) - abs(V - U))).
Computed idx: 2.14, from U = 144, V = 141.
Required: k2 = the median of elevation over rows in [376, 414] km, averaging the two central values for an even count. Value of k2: 10.20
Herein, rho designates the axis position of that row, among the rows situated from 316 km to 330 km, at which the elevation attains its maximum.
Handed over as 323.0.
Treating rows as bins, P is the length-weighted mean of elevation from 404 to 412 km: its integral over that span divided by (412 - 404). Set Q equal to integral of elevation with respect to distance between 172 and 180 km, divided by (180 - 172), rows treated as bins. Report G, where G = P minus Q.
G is 0.1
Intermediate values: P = 10.3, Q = 10.1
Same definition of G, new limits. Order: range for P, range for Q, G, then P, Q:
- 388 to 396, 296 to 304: 0.8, 10.4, 9.7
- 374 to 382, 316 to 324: -0.7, 9.9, 10.6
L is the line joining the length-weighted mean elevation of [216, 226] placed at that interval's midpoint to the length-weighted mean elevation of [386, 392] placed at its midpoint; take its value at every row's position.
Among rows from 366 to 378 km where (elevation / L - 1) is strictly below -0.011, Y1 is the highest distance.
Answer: 375.0 km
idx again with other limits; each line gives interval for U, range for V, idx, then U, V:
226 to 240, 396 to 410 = 2.15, 143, 144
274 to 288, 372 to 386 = 2.14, 140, 138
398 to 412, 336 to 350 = 2.15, 143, 143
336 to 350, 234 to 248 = 2.13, 143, 137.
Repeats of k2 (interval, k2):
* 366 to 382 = 9.76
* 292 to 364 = 10.15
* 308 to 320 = 10.14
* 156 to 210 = 9.85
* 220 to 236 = 10.35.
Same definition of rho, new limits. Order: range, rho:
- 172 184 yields 177.0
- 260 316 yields 311.0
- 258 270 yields 261.0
